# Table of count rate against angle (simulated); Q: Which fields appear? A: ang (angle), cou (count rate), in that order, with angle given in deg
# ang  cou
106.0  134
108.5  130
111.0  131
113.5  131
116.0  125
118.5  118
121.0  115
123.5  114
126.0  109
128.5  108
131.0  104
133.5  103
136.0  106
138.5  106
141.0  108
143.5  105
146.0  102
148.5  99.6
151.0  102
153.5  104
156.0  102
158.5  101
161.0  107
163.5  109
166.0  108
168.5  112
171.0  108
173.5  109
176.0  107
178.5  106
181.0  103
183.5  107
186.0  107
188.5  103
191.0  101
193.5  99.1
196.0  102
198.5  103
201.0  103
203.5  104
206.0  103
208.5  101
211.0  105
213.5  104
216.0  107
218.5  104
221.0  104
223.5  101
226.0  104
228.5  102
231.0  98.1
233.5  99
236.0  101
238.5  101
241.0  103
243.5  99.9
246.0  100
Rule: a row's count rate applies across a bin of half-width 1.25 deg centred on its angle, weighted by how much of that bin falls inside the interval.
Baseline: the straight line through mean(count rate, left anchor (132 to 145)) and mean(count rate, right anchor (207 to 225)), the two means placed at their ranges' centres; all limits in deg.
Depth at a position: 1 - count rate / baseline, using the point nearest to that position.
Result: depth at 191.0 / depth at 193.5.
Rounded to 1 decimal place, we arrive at 0.6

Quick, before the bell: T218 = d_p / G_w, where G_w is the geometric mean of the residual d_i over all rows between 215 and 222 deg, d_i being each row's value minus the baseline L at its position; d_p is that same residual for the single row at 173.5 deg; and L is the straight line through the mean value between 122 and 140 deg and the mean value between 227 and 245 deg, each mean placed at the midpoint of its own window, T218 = 1.45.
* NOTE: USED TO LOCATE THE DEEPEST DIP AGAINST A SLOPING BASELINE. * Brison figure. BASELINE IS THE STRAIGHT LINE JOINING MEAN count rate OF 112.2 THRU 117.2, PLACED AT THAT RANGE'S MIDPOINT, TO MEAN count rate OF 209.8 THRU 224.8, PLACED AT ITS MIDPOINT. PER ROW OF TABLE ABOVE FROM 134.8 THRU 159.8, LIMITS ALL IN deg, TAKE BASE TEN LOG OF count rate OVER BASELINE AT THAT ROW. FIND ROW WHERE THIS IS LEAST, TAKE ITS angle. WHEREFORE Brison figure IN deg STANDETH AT 148.5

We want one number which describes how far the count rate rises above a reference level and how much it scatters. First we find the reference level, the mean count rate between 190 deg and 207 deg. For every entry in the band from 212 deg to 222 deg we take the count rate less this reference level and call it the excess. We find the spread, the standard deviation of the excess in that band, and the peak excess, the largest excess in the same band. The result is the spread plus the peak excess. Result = 6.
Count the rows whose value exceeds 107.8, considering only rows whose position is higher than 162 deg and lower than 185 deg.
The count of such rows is 5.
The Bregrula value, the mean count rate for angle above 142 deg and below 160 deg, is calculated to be 102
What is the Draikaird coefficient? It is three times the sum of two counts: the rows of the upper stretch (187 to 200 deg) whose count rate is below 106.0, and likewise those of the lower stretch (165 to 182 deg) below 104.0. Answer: 18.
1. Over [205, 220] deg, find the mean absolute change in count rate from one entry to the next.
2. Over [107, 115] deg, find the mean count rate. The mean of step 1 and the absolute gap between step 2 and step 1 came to 65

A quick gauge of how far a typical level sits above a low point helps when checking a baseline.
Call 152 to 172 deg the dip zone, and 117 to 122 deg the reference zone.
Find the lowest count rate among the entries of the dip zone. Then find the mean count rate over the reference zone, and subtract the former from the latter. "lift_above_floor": 16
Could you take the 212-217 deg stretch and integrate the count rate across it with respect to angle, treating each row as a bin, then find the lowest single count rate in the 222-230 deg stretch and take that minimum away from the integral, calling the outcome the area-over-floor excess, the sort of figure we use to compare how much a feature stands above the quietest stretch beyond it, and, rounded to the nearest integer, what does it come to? 426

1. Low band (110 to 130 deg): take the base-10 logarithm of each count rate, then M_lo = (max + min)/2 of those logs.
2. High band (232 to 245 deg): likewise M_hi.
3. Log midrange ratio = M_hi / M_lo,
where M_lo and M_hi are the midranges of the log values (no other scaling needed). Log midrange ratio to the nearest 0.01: 0.97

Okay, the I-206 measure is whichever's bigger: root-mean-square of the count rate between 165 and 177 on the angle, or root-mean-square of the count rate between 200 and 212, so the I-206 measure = 109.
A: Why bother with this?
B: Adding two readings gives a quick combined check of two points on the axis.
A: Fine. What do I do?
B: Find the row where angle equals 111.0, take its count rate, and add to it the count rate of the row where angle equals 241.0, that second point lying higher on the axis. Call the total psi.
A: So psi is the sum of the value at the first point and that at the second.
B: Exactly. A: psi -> 234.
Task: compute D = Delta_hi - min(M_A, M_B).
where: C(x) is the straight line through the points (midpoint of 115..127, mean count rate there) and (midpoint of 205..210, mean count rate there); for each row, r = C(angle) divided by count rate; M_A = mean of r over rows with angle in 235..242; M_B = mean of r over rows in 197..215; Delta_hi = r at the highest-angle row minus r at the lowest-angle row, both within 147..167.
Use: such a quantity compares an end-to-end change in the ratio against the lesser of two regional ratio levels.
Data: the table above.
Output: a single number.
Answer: -1.07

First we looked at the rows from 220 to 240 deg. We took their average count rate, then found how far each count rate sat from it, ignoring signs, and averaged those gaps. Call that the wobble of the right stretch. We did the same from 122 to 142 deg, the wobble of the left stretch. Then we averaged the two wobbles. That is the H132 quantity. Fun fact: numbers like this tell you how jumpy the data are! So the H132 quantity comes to 2.03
